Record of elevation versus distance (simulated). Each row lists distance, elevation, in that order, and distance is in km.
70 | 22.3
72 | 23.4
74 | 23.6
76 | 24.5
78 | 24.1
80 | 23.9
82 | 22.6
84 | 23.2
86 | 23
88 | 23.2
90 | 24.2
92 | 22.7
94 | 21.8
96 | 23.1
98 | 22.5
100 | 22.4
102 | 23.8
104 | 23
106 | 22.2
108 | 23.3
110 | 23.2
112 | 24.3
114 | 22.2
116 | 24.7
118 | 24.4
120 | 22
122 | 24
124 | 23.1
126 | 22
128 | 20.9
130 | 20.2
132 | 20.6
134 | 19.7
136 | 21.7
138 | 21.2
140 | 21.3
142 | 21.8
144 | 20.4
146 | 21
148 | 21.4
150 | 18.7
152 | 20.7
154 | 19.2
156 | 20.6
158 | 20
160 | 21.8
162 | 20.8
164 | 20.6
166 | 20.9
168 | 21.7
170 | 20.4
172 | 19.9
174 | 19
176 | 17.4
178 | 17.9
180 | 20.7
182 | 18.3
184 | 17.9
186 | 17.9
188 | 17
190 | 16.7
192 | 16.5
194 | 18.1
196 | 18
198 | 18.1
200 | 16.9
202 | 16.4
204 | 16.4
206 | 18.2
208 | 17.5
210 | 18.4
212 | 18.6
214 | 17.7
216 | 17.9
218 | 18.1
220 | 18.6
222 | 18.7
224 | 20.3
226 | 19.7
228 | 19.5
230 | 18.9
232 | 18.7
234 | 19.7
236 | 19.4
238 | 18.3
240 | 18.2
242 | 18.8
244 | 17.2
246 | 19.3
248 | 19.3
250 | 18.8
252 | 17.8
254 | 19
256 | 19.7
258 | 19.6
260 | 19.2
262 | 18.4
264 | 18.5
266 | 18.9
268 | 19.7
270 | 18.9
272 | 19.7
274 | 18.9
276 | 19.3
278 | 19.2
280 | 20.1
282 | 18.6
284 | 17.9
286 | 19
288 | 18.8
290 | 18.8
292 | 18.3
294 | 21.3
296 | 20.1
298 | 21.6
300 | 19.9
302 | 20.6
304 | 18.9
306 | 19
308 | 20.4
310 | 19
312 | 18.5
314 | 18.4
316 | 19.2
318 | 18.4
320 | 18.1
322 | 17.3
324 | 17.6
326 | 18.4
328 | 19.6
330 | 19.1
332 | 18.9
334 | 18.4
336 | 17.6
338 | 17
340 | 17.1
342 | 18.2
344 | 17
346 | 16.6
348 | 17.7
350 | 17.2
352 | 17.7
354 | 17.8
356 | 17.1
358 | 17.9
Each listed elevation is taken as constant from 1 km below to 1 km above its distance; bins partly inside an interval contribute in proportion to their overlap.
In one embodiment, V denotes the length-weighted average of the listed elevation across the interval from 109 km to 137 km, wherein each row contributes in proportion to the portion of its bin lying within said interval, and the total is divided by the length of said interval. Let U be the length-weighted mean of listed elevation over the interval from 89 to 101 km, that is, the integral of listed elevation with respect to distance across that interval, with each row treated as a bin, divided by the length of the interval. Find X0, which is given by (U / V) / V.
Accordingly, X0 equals 0.046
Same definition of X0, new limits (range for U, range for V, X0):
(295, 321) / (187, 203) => 0.065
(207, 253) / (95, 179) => 0.041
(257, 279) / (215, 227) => 0.054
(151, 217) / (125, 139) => 0.043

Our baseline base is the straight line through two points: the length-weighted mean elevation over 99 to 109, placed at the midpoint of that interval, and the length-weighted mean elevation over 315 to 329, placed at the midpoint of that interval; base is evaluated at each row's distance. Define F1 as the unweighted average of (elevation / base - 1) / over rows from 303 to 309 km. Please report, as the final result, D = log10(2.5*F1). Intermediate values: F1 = 0.039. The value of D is -1.01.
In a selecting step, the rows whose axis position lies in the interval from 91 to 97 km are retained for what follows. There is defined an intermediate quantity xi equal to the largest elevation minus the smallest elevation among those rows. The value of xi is 1.30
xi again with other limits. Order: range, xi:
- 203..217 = 2.20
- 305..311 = 1.40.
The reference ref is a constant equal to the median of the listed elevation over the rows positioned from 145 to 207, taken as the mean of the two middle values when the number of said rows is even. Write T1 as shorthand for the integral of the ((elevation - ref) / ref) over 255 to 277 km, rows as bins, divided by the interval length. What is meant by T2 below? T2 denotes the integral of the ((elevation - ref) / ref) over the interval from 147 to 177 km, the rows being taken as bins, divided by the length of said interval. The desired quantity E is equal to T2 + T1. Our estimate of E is 0.105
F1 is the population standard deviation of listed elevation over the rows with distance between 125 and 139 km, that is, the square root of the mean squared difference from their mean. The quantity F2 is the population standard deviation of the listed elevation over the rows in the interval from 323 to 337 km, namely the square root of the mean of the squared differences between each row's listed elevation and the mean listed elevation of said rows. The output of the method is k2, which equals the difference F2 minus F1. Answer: -0.06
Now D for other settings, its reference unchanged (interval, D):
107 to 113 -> -1.06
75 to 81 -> -1.14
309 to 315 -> -2.16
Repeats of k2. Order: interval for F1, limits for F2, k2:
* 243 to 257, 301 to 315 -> -0.02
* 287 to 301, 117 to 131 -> 0.25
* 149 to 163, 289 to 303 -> 0.16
